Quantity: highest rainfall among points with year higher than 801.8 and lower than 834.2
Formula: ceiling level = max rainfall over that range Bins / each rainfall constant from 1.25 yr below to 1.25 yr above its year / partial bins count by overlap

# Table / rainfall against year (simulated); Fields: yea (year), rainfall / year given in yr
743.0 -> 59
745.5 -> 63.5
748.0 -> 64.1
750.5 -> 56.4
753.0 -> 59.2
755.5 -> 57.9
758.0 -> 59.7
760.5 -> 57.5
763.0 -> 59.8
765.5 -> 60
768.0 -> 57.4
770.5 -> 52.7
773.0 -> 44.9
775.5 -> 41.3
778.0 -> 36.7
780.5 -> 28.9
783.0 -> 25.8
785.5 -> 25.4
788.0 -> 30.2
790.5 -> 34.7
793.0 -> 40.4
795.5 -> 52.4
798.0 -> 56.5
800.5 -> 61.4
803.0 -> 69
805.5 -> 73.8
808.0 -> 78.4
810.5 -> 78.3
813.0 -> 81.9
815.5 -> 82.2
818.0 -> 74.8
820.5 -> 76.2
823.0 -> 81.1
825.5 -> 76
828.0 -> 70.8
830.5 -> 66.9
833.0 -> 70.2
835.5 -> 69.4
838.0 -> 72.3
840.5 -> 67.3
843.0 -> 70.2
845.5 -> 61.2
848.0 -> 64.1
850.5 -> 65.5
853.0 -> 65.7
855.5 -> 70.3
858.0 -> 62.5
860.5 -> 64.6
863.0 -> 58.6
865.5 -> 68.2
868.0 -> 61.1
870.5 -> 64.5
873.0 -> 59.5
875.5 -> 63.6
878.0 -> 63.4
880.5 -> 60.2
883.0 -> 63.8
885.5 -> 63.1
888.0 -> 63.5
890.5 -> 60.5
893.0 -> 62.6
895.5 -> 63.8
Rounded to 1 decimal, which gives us 82.2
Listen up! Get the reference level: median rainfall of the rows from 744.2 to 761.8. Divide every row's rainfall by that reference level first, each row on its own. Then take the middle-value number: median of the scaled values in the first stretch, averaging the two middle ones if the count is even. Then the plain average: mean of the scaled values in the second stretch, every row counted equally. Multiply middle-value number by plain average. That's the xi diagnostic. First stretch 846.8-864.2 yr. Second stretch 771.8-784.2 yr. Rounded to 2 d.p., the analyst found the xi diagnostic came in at 0.65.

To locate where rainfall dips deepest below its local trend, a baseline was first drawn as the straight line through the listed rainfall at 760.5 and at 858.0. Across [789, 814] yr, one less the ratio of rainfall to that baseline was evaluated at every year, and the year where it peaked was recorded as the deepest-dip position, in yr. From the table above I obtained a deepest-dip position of 790.5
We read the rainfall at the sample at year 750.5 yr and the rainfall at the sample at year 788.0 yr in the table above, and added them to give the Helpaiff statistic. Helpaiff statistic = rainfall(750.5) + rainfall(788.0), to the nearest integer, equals 87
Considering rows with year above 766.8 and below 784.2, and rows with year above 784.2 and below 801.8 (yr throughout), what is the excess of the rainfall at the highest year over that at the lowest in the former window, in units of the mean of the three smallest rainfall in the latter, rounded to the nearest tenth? -1.0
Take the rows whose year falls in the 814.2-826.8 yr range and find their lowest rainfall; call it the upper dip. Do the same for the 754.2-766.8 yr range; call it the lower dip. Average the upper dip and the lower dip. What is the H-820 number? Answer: 66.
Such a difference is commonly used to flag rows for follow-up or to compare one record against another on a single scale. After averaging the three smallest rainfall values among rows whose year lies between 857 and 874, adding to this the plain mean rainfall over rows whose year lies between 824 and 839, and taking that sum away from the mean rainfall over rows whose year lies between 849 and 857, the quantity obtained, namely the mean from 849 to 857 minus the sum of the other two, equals -64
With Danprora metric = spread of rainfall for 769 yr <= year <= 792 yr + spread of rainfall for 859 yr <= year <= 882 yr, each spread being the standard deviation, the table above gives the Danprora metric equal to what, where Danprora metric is 12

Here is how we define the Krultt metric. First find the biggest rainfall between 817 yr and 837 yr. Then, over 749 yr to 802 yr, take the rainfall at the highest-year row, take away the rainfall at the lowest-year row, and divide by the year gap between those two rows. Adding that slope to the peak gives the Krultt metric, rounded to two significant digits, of 81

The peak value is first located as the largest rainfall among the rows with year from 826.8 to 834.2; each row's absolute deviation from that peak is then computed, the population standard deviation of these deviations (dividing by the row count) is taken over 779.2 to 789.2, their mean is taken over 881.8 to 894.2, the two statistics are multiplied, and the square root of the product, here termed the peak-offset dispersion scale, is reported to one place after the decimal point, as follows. 4.1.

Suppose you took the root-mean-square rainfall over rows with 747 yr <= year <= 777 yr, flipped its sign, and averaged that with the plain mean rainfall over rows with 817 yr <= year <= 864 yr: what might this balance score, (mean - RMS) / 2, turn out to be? 6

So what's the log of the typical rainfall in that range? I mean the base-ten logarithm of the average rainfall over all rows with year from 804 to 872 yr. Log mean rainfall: 1.85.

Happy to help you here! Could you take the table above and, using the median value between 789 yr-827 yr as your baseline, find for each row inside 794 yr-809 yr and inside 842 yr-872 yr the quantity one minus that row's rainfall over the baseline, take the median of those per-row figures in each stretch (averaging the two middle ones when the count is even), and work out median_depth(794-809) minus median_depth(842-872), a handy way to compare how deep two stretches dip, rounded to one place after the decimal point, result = 0.0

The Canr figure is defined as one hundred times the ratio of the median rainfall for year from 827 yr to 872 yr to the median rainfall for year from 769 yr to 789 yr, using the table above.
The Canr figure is 198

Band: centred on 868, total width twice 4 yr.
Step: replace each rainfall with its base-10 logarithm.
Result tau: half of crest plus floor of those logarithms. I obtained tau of 1.81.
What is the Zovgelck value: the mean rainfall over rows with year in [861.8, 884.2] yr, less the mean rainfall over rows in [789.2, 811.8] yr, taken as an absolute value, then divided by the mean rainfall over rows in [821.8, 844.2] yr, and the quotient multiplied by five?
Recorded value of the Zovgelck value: 0.14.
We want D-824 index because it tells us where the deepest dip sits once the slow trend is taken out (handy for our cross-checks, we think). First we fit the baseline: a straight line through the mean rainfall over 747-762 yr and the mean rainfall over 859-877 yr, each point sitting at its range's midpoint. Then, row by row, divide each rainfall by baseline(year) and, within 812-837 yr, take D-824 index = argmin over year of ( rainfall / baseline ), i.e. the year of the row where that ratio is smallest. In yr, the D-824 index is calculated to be 830.5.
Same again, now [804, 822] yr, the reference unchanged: 805.5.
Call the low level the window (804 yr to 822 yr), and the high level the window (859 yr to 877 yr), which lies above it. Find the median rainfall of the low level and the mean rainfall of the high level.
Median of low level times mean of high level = 4923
